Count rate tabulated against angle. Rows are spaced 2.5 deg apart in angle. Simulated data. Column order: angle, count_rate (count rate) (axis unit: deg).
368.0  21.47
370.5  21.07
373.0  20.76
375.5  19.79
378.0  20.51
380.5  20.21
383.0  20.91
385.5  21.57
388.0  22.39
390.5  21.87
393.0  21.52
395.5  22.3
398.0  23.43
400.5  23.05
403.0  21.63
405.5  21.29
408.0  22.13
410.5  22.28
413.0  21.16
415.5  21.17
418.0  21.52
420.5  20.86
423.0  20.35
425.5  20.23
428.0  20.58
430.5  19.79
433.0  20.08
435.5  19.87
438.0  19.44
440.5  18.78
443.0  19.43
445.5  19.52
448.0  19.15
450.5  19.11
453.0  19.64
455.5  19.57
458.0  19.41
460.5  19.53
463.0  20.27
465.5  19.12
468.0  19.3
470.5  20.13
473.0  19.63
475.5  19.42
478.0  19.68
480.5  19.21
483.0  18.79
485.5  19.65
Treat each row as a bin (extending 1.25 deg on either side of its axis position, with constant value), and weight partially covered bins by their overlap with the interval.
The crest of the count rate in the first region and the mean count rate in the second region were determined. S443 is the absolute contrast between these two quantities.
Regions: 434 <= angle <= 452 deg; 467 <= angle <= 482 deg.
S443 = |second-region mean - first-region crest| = 0.3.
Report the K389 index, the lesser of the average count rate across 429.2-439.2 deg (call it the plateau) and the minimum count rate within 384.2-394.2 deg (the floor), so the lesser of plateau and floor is 19.8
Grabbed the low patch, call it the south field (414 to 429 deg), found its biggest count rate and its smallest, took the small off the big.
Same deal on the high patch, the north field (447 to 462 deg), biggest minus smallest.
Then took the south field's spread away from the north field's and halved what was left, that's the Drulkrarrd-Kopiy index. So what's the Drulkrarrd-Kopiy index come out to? -0.4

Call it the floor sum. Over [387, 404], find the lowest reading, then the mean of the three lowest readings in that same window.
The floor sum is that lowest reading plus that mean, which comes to 43.2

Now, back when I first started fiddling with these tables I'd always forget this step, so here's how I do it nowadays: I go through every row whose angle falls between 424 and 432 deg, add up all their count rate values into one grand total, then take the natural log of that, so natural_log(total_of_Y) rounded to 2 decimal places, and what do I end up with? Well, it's 4.10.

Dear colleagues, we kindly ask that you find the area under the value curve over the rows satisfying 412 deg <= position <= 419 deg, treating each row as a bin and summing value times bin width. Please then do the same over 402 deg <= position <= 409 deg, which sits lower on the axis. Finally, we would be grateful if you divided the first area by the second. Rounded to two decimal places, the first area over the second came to 0.98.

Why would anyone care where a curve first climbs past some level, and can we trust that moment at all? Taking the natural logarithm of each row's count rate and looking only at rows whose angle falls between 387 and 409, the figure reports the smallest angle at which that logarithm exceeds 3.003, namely 388.0 deg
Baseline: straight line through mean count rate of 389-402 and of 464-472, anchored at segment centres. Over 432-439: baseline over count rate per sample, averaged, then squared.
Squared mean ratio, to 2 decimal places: 1.11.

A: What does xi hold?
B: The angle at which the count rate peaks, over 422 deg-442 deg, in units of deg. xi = 428.0 deg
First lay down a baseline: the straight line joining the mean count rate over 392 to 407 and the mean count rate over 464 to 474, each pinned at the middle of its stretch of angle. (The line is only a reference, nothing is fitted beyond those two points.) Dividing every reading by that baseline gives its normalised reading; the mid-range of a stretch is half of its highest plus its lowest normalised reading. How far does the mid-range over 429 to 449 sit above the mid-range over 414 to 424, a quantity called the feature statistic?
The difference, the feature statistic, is -0.04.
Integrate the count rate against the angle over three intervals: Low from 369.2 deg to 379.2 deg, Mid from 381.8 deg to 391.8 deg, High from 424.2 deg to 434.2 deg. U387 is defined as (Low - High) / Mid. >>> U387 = 0.017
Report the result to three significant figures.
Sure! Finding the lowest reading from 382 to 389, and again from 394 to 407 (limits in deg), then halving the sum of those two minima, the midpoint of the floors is 21.1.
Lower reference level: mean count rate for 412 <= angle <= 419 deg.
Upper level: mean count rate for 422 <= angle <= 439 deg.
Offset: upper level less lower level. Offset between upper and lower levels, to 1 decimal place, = -1.2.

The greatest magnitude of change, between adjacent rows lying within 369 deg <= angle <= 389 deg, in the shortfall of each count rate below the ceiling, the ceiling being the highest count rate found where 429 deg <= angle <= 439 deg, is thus 1.0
